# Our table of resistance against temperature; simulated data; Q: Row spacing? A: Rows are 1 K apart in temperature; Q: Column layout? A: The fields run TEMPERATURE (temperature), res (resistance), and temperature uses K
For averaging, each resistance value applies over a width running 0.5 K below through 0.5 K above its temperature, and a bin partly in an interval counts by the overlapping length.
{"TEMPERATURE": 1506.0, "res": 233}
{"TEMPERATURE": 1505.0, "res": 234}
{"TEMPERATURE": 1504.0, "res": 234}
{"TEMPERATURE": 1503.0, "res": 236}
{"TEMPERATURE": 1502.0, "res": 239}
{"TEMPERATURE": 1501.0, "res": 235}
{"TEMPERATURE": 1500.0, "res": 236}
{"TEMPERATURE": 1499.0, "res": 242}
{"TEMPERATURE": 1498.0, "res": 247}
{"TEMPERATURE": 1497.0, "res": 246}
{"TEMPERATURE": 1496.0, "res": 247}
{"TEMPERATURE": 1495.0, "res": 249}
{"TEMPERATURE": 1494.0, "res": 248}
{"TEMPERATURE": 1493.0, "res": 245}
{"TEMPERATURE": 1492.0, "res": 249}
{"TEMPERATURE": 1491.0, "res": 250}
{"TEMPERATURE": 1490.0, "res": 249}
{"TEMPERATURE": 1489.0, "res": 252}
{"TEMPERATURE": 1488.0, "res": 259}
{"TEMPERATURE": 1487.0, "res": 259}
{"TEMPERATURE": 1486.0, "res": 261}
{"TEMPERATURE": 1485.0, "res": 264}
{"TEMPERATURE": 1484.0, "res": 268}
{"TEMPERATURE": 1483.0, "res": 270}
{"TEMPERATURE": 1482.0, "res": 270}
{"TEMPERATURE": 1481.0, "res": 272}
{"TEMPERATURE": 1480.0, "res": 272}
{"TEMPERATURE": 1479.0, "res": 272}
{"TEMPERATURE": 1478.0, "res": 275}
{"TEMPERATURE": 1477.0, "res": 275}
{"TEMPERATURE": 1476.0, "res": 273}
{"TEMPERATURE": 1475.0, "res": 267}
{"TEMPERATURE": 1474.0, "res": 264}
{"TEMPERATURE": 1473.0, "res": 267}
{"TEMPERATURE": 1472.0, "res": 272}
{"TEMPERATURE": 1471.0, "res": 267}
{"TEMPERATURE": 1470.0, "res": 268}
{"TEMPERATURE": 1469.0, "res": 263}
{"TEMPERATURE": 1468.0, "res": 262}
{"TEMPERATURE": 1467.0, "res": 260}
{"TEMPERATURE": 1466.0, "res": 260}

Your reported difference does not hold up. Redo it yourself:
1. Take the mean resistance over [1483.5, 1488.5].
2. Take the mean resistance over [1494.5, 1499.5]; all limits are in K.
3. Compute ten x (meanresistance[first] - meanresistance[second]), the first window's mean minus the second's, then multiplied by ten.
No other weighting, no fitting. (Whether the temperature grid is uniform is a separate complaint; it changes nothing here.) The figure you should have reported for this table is 160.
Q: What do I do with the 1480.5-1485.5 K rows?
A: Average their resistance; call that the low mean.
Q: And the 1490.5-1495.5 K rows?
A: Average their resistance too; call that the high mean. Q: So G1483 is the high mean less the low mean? -20.6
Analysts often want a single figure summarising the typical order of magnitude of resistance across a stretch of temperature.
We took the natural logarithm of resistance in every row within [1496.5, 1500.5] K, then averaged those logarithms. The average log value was 5.49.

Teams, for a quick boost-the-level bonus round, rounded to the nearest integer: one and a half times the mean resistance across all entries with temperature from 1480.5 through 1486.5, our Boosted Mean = 401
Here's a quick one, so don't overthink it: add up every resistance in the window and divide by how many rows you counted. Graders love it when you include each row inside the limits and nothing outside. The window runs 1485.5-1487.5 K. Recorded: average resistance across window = 260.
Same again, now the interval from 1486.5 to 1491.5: 254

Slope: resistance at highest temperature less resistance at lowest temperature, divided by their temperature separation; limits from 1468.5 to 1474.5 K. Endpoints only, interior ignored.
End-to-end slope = 0.2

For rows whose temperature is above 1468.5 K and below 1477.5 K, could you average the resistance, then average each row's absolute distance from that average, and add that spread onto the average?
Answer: 272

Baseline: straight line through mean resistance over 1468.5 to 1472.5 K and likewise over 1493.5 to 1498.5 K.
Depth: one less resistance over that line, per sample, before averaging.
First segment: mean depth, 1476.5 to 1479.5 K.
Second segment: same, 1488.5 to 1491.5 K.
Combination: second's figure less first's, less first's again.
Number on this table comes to 0.102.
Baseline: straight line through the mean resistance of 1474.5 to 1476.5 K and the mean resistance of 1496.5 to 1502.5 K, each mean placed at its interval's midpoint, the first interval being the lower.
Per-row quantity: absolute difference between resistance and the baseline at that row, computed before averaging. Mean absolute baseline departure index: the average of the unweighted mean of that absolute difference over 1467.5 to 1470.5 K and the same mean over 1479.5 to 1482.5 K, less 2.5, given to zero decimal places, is 8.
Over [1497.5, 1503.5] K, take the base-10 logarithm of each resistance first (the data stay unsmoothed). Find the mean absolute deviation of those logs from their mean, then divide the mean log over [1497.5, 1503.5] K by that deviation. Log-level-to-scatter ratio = 371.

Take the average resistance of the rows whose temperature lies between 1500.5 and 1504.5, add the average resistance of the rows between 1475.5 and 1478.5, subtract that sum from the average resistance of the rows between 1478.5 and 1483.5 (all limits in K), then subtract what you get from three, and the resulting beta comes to 242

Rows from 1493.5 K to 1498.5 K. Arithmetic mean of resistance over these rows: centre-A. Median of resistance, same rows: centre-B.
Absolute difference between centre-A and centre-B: 0.4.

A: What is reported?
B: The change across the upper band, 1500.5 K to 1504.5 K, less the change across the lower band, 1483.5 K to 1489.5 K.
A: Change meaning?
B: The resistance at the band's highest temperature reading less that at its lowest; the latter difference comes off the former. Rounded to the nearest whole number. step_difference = 15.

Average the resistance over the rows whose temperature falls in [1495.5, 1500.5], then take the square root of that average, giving 15.6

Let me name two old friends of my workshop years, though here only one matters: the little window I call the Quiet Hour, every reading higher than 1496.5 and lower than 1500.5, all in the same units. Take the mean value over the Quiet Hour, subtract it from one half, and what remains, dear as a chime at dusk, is -242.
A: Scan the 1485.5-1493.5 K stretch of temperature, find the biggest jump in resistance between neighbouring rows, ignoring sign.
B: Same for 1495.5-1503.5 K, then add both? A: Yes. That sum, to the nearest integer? 13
